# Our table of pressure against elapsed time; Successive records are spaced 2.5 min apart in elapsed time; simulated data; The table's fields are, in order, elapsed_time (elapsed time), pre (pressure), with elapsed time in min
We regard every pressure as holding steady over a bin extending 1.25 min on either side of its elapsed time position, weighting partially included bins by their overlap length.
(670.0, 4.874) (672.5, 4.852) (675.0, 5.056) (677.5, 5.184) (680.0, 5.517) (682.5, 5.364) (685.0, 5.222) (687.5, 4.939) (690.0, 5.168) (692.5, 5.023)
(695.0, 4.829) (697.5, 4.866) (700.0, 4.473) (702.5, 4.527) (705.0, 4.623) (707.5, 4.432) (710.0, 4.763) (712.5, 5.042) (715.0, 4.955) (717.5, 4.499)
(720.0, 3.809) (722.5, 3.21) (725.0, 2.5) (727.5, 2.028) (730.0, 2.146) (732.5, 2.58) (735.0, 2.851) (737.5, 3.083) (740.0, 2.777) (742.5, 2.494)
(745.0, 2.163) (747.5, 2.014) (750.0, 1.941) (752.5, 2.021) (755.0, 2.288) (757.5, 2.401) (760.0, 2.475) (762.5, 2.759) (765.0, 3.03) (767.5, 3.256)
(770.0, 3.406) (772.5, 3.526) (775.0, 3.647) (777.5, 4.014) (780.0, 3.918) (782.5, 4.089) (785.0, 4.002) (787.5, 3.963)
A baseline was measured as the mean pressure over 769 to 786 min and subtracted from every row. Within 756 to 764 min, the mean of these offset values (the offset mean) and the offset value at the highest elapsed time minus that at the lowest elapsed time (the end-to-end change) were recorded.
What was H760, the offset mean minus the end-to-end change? -1.6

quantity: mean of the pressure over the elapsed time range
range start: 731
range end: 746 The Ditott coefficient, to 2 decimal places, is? 2.66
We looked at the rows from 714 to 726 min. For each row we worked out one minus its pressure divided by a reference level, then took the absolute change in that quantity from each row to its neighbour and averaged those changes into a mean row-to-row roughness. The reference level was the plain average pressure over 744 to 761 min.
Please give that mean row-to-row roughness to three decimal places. 0.281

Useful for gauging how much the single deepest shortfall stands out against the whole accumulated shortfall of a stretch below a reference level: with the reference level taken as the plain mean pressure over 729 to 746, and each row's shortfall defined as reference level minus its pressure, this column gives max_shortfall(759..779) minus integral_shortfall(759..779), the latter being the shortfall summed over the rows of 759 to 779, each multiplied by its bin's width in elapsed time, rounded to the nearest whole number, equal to 14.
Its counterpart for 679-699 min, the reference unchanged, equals 48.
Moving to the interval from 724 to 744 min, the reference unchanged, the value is 0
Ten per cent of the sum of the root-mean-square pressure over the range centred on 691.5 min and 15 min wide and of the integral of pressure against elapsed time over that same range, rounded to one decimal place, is 8.0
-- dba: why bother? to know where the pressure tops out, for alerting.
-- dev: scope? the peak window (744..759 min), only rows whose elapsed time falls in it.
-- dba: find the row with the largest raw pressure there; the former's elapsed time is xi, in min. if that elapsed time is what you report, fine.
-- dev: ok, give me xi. 757.5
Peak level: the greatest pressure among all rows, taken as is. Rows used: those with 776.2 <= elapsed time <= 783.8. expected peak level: 4.089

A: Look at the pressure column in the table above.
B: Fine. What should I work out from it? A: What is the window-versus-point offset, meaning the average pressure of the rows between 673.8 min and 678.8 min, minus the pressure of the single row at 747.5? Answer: 3.1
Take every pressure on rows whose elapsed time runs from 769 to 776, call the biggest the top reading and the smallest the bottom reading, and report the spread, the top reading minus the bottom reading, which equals 0.24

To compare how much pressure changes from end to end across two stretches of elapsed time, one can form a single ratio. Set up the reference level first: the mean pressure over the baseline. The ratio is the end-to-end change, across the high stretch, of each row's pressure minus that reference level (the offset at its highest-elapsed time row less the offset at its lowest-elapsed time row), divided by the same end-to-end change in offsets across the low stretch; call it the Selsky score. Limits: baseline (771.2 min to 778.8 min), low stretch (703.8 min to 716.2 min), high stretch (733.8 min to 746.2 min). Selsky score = -2.1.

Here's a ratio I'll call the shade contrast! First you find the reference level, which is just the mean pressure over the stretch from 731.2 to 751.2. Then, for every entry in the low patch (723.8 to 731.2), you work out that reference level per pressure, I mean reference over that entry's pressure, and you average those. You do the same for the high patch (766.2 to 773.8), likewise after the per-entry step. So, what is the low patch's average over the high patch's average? 1.5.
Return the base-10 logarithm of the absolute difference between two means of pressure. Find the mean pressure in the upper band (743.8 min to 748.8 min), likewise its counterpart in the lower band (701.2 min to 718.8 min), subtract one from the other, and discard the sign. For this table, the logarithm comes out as 0.42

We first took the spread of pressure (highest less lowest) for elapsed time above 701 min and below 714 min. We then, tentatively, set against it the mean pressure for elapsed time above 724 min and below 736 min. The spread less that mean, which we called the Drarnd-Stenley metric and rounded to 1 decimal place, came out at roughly -1.8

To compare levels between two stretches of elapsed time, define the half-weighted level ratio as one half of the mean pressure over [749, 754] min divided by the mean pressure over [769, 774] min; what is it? 0.29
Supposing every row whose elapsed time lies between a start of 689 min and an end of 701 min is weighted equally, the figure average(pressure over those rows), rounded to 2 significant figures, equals 4.9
